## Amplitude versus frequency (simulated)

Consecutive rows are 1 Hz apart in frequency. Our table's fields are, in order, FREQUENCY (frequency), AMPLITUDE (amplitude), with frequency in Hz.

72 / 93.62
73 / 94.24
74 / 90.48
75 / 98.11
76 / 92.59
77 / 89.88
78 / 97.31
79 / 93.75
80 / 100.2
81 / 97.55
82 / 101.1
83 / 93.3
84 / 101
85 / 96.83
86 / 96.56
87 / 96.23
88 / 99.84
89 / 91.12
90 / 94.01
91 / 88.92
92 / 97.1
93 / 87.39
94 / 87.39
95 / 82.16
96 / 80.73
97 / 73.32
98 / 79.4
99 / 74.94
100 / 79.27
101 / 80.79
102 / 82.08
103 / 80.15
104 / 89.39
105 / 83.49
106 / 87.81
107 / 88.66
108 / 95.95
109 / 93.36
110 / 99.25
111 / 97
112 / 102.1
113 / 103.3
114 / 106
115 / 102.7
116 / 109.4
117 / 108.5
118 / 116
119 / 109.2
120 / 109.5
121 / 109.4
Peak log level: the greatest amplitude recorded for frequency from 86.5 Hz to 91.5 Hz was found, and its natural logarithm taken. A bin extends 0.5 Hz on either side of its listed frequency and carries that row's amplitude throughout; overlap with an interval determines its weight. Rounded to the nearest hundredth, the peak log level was 4.60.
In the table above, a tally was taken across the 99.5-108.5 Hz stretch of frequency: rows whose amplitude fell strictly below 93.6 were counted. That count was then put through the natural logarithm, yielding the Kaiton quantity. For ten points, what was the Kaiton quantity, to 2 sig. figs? 2.1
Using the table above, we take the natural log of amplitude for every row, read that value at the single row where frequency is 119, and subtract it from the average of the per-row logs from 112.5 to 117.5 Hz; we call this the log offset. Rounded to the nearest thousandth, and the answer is -0.030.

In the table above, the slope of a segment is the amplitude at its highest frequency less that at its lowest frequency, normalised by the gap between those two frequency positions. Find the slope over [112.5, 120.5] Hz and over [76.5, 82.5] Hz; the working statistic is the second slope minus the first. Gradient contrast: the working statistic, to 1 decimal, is 1.4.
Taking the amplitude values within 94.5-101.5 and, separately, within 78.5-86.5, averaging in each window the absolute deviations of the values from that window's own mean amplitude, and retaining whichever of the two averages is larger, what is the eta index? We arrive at 2.59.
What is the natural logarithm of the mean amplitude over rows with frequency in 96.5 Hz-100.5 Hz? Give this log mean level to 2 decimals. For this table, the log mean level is 4.34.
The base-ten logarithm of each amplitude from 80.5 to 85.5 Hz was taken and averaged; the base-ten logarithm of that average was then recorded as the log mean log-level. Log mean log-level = 0.299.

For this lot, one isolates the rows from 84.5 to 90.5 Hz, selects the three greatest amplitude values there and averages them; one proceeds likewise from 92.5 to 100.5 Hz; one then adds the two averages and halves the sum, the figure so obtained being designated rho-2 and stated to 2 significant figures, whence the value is 92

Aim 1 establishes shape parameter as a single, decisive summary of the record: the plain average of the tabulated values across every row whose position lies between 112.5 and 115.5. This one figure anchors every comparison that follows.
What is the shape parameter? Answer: 104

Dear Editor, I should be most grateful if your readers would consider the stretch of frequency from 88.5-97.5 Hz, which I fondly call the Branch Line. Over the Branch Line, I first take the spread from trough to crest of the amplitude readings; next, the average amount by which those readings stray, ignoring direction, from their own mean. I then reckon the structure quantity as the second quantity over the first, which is 0.23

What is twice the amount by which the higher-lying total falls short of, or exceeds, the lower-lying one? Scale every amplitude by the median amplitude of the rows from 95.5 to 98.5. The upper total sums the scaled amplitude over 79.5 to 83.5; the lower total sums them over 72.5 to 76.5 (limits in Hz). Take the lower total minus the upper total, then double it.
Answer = -0.42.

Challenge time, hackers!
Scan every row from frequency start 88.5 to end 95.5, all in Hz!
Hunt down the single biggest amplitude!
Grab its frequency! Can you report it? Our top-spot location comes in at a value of 92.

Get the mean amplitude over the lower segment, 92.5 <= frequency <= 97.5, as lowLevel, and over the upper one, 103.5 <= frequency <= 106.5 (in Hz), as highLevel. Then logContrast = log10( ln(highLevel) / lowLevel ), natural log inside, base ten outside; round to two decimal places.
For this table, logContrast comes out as -1.27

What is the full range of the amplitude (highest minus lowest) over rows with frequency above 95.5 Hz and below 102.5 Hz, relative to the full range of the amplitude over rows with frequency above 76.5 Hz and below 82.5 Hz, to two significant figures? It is 0.78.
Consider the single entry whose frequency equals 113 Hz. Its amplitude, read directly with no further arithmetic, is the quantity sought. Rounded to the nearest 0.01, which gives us 103.30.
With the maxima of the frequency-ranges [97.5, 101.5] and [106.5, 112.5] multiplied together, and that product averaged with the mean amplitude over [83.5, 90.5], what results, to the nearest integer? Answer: 4173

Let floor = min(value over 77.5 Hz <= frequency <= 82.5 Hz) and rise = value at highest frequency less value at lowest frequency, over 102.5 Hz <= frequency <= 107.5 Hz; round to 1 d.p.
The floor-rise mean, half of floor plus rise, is 51.1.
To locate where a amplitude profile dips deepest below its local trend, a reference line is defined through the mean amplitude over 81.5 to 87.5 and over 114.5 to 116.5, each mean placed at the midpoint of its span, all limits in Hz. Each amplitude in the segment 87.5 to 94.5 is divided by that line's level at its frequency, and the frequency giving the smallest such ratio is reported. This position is 94 Hz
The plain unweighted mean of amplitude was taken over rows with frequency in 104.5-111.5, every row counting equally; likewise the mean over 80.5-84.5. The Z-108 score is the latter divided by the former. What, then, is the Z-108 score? 1.07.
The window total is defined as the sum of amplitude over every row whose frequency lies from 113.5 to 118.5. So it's 543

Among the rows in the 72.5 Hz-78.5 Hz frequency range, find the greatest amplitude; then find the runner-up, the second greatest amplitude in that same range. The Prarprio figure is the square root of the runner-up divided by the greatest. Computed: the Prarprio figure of 0.996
